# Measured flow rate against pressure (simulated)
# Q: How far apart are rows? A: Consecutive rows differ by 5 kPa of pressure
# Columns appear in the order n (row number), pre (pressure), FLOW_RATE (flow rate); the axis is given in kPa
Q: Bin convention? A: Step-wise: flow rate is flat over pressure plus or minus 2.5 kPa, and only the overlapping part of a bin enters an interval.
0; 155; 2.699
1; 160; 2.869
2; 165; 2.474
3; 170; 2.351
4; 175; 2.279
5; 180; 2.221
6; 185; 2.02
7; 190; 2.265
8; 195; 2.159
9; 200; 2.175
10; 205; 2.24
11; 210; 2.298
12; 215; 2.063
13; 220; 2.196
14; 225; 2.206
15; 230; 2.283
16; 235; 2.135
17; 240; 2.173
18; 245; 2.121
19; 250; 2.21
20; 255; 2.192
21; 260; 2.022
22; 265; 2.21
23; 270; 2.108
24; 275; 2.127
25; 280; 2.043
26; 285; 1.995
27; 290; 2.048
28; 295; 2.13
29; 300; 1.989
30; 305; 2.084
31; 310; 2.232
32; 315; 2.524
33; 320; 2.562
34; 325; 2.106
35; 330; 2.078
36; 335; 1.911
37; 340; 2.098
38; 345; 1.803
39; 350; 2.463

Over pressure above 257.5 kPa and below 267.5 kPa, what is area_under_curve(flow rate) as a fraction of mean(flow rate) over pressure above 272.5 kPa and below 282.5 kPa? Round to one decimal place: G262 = 10.1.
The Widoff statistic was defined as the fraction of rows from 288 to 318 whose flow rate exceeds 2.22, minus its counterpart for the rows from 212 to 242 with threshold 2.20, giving 0.0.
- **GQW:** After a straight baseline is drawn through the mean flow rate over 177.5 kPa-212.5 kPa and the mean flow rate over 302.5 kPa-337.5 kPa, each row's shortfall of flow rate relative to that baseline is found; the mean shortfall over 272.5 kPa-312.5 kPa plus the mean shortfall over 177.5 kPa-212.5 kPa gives 0.13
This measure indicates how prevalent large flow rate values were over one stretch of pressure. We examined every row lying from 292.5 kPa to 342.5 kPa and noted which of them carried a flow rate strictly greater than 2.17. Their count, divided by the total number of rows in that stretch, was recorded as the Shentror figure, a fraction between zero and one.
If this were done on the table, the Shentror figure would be 0.30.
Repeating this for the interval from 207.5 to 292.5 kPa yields 0.47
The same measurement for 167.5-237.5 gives 0.71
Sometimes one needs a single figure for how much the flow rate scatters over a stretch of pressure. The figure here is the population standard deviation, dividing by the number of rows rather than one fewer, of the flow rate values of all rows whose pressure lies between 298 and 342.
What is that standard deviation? 0.21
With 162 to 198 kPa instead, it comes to 0.13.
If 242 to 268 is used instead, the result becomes 0.07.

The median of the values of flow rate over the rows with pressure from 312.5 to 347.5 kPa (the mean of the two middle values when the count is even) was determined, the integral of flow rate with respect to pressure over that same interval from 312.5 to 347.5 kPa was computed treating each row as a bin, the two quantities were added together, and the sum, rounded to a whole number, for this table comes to 78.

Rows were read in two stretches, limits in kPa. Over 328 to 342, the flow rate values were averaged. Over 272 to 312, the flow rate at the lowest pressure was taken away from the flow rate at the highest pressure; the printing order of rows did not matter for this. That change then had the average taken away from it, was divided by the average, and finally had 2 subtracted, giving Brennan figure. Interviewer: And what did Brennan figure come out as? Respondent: -2.95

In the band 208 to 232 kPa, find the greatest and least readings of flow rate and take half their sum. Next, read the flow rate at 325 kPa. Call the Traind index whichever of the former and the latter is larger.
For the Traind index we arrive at 2.18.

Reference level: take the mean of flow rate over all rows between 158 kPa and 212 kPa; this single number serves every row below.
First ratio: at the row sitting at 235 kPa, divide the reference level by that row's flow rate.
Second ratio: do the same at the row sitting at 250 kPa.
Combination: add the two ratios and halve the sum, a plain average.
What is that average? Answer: 1.06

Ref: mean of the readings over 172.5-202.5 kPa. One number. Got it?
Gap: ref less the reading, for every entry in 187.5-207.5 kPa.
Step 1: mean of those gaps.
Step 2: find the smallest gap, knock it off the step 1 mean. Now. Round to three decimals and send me 0.055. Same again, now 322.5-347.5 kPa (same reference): 0.107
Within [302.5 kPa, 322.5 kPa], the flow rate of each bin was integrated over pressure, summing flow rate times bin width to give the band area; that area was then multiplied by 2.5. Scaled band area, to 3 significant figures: 118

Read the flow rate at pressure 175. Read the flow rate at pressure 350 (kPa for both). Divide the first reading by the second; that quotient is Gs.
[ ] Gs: 0.93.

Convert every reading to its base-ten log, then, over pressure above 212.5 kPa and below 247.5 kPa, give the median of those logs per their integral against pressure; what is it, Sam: 0.0287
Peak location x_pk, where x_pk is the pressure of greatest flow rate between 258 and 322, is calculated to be 320 kPa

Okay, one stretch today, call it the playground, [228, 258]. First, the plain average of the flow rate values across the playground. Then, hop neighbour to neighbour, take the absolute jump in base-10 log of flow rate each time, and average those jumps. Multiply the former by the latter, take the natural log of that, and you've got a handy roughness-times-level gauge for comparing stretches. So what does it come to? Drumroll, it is -3.5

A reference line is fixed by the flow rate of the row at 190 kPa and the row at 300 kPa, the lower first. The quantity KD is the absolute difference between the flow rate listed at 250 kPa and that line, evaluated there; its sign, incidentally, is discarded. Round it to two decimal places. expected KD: 0.10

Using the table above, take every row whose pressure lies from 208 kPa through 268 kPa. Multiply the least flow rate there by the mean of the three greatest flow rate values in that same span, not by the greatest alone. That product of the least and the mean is 4.6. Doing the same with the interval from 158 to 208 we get 5.2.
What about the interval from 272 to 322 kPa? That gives 4.9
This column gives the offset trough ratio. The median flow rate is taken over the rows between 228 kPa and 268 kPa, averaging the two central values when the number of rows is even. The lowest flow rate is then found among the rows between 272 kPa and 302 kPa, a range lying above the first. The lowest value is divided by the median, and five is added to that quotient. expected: 5.91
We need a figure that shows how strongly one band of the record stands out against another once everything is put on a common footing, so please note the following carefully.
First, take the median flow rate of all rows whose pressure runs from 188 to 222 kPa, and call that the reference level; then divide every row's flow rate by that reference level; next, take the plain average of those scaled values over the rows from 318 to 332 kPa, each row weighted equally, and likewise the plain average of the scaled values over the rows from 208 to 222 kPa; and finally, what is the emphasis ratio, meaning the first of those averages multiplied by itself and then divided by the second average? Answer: 1.05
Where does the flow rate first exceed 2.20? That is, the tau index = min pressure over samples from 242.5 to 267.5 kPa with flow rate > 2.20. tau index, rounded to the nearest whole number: 250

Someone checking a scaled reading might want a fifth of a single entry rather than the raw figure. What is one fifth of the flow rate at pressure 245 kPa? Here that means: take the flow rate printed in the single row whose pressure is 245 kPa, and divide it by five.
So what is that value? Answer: 0.424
